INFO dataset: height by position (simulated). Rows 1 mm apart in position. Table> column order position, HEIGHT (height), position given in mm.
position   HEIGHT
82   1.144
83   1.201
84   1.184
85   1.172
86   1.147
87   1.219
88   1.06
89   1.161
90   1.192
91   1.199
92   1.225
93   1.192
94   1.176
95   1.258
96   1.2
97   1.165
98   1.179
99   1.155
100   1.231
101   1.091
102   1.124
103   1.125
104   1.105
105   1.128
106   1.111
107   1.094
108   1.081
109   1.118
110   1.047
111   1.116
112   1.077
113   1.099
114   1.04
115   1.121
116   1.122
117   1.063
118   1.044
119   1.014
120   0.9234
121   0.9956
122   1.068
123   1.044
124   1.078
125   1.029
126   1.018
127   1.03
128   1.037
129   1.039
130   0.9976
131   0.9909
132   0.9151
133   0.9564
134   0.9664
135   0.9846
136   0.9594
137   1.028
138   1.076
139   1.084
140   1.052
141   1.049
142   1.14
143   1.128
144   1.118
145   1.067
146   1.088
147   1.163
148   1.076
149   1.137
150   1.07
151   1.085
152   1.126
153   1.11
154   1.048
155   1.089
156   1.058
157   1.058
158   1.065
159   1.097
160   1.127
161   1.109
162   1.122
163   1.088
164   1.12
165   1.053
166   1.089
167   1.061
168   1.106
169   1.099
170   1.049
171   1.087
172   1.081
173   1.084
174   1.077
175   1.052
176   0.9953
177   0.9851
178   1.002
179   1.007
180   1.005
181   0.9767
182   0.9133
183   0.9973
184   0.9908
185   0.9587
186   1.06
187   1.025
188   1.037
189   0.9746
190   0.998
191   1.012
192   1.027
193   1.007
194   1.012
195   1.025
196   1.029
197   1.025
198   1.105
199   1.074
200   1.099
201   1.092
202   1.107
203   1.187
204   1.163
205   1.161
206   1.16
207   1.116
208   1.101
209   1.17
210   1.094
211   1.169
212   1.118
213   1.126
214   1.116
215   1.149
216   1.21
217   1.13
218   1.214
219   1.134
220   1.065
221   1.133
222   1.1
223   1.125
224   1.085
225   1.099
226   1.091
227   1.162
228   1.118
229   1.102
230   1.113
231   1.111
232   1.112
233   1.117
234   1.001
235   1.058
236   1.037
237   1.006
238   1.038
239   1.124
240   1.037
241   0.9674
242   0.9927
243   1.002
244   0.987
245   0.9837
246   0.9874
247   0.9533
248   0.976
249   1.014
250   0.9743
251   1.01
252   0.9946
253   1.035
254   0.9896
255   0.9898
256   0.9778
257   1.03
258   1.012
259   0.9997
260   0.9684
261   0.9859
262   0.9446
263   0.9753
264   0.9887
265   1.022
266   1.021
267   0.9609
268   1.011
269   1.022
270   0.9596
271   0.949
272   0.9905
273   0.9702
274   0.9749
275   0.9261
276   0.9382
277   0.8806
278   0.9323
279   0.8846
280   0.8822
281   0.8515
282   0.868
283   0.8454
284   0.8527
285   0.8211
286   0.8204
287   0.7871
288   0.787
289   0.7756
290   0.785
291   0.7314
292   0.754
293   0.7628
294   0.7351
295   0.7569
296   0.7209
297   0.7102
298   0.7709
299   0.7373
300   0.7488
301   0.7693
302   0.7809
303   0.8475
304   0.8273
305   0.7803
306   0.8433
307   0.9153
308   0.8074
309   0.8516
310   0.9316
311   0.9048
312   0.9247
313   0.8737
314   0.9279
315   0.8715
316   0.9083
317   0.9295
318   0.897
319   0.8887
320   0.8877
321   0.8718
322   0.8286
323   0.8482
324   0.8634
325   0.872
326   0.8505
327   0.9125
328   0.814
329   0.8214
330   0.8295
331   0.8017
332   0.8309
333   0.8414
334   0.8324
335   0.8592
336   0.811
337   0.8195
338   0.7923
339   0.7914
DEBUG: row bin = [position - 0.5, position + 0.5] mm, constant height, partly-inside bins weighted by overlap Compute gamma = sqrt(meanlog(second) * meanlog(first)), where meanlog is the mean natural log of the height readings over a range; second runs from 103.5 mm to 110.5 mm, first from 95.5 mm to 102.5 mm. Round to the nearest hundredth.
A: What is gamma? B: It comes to 0.12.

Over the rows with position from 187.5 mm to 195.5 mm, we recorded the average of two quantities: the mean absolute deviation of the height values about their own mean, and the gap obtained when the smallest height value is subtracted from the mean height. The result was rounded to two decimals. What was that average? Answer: 0.03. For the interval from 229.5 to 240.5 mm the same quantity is 0.06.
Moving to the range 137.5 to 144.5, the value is 0.04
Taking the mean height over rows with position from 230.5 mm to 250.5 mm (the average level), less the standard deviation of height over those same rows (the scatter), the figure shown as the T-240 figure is 0.97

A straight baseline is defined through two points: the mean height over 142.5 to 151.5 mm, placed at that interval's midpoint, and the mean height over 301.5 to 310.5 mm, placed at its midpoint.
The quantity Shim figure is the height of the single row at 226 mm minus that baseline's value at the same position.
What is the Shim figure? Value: 0.117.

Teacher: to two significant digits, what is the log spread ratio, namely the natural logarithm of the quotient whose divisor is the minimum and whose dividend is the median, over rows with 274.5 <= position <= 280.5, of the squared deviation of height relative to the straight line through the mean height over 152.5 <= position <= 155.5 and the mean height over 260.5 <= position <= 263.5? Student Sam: 2.4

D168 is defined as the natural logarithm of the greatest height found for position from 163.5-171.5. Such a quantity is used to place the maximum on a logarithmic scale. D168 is 0.113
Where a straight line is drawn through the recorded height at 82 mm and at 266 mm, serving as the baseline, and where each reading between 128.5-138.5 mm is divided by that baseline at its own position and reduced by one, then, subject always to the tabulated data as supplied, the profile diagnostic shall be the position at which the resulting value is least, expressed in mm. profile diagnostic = 132 mm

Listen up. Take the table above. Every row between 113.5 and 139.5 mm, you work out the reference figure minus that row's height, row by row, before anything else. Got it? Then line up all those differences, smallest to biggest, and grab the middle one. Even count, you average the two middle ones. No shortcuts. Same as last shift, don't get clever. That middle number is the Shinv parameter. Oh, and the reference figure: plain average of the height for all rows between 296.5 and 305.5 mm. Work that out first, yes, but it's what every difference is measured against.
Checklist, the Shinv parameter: -0.255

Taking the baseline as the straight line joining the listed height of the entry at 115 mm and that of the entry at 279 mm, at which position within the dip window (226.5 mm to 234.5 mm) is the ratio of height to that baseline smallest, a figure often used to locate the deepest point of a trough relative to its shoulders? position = 234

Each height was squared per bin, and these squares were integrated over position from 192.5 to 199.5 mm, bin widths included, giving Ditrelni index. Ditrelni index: 8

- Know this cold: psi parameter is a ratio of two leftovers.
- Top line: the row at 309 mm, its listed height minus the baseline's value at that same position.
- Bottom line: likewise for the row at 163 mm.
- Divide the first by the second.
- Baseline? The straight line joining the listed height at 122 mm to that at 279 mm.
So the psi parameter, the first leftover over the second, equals 0.0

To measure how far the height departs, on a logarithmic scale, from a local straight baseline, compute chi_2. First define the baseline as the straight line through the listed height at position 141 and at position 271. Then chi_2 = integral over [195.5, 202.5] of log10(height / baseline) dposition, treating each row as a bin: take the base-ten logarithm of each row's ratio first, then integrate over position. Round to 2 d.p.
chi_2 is 0.21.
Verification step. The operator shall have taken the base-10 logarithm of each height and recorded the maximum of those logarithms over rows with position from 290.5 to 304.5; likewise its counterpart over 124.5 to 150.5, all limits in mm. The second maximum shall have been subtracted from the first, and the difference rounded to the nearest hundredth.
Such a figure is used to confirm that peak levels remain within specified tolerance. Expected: -0.14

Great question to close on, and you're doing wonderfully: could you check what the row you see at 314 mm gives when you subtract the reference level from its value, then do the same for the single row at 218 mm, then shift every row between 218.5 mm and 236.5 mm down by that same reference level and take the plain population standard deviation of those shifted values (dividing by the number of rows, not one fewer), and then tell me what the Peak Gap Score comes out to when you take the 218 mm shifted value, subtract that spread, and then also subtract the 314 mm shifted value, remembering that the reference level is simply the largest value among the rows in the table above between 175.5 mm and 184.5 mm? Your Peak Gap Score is 0.25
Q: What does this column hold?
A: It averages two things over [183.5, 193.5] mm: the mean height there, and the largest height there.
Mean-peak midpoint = 1.03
